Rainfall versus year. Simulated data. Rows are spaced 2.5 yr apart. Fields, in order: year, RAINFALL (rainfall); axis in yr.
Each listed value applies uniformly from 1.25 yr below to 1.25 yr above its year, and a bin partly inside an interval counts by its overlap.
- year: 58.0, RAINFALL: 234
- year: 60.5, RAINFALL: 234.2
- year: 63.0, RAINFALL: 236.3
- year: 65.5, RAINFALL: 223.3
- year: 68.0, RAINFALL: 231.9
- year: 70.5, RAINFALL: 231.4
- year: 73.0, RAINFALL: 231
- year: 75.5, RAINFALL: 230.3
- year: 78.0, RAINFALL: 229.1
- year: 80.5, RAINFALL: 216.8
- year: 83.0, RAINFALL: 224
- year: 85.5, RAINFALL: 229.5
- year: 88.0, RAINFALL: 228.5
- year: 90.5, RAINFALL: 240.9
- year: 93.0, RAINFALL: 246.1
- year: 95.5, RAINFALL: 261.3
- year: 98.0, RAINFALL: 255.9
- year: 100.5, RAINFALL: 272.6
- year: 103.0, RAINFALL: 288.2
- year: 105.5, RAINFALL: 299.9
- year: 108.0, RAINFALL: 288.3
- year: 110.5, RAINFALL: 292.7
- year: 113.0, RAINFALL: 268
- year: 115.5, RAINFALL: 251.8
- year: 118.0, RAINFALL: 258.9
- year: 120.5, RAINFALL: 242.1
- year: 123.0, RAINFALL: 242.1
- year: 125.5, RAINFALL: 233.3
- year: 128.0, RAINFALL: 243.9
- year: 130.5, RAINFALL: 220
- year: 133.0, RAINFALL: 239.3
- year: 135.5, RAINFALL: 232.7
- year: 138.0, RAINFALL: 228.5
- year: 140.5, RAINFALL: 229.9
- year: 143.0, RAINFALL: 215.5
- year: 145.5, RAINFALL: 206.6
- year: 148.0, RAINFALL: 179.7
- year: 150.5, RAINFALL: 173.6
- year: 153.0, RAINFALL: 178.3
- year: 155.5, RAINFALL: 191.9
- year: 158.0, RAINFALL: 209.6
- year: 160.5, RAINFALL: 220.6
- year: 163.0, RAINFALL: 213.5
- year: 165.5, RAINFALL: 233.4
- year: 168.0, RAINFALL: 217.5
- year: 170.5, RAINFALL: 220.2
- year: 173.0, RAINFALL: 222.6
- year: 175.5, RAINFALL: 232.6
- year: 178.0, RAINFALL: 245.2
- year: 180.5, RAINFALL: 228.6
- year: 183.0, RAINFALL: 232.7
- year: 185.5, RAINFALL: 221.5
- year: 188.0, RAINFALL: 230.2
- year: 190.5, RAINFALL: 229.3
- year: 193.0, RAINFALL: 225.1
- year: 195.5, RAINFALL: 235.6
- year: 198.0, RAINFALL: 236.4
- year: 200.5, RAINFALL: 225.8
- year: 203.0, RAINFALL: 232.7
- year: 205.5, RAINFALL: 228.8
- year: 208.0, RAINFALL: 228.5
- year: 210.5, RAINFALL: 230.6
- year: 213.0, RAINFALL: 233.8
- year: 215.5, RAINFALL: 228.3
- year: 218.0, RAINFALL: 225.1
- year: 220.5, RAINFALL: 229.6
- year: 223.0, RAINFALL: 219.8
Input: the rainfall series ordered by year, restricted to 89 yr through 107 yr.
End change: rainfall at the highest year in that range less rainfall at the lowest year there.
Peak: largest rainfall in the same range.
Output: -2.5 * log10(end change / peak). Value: 1.77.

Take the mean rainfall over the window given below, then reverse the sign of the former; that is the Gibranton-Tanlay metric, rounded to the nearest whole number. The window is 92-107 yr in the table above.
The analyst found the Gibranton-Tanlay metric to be -271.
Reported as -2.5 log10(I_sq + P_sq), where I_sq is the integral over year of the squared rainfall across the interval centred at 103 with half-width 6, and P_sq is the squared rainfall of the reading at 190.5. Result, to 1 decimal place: -15.0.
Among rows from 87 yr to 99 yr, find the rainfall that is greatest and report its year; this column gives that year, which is 95.5 yr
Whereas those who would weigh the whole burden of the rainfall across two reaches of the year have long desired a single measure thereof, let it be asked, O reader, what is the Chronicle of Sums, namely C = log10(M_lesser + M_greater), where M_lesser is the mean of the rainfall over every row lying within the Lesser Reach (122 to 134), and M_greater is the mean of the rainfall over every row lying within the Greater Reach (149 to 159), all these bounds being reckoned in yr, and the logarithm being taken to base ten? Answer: 2.63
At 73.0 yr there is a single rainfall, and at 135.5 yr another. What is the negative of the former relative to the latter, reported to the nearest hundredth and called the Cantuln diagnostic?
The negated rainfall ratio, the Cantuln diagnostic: -0.99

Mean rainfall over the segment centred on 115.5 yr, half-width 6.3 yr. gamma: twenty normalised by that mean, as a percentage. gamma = 7.6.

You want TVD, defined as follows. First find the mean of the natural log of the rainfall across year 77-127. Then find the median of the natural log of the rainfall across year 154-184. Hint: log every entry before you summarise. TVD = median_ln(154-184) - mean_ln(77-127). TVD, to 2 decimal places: -0.13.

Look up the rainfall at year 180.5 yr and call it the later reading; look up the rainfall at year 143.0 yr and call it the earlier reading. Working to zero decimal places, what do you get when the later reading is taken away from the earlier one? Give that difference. -13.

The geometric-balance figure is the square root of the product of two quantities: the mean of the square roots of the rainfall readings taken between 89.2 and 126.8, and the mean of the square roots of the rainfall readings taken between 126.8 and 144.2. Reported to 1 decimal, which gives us 15.7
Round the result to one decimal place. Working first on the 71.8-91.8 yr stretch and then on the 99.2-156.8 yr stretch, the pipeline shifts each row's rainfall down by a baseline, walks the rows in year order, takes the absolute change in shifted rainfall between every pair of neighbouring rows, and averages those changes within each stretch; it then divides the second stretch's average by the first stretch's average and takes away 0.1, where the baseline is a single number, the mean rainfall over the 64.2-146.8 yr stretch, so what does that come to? 1.9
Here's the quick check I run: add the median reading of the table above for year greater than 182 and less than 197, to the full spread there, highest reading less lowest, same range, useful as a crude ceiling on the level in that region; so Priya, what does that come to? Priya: 244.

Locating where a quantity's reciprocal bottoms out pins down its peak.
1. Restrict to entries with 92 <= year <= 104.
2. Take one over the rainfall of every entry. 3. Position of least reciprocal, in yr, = 103.0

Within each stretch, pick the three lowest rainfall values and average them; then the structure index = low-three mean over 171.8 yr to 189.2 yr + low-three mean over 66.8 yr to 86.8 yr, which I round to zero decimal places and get 448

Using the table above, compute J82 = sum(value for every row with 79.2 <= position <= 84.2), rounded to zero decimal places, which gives 441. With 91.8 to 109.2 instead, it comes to 1912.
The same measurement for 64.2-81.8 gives 1594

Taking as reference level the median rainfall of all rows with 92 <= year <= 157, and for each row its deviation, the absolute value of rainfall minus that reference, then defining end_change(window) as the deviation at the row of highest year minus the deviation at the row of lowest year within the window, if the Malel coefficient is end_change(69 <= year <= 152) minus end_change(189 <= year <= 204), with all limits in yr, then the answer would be 61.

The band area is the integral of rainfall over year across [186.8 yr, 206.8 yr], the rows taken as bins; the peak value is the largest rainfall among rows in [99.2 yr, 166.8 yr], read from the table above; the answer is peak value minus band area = -4310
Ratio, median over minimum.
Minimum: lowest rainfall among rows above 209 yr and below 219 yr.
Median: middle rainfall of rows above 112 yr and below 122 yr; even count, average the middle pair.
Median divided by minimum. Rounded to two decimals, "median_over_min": 1.13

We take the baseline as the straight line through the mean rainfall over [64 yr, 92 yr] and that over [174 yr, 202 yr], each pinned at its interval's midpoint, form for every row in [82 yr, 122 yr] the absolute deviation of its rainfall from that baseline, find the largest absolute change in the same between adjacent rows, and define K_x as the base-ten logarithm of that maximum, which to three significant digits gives 1.39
